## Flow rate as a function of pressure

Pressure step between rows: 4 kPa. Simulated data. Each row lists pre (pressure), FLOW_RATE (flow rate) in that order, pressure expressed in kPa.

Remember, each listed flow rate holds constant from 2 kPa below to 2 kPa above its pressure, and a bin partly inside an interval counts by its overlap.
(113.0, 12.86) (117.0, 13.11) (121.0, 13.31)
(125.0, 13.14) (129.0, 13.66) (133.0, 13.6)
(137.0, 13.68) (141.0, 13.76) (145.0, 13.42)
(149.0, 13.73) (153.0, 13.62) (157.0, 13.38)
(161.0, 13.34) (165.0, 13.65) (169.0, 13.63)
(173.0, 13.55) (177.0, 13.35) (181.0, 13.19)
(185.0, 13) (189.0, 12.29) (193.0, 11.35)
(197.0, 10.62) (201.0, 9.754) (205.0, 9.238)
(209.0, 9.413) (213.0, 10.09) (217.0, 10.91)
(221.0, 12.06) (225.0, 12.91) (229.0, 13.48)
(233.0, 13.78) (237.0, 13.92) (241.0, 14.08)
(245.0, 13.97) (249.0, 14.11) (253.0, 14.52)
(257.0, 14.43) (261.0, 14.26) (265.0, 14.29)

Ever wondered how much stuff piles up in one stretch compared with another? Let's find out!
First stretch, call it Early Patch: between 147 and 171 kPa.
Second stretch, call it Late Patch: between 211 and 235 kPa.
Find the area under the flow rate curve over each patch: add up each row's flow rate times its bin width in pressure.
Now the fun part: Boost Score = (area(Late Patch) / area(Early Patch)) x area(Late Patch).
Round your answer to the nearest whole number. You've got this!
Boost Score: 264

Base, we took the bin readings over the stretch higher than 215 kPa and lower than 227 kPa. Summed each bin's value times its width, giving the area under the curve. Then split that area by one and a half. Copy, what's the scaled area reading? 96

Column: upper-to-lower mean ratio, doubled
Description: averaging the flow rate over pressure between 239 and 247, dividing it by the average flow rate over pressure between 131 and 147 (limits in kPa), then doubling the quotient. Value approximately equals 2.06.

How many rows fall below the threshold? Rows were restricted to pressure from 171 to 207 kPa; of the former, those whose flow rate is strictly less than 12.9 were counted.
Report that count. 5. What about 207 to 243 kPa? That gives 4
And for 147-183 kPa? 0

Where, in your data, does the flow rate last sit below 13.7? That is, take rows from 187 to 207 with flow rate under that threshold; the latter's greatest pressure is 205.0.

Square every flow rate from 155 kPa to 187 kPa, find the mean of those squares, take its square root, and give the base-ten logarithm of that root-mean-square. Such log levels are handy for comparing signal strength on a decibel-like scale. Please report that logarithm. 1.13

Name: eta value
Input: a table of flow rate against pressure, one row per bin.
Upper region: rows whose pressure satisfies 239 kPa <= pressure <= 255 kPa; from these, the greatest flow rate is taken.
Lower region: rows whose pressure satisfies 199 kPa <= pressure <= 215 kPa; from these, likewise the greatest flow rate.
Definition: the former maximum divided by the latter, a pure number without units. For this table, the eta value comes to 1.44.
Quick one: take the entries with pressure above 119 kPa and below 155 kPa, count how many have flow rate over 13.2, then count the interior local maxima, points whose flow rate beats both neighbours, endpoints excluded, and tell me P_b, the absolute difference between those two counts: 5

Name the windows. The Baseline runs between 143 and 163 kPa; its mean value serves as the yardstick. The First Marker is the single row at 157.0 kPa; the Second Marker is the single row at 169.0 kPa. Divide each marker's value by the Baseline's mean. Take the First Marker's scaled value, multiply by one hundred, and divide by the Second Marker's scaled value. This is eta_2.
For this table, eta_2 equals 98.2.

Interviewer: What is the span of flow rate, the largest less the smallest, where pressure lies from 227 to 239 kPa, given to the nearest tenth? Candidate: 0.4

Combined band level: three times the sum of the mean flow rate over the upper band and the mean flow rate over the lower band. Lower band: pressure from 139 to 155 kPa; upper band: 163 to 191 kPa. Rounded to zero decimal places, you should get 81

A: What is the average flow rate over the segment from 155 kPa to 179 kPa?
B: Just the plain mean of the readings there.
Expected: 13.5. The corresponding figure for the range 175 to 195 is 12.6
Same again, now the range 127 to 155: 13.6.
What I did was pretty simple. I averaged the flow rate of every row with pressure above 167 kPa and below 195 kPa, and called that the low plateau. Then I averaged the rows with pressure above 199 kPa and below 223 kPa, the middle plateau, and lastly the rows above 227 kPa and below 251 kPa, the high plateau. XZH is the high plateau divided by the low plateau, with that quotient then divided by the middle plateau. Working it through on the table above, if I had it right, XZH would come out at 0.105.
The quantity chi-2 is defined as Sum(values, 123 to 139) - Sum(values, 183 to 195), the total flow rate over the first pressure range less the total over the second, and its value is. 17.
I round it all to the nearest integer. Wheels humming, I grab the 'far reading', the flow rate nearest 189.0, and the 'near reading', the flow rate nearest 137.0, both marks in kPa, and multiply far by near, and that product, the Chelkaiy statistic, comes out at 168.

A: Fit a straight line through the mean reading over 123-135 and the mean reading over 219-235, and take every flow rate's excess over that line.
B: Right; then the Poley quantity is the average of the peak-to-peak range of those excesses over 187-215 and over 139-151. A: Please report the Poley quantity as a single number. 1.7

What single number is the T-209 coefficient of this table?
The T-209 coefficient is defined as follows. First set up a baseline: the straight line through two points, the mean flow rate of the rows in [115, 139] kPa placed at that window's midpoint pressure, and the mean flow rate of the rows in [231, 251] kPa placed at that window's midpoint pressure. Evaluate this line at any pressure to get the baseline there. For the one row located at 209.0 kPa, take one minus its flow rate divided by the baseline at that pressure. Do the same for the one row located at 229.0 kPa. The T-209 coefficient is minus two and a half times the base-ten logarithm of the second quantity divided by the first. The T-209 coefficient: 2.5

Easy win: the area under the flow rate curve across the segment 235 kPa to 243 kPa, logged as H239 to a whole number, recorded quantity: 112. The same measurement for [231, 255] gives 338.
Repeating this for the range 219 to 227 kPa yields 100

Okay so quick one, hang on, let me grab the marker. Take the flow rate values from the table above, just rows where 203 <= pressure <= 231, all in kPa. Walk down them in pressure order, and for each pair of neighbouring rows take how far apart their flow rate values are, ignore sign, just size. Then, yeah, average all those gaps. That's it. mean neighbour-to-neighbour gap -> 0.71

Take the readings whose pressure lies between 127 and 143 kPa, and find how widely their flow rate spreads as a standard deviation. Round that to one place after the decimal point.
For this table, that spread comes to 0.1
